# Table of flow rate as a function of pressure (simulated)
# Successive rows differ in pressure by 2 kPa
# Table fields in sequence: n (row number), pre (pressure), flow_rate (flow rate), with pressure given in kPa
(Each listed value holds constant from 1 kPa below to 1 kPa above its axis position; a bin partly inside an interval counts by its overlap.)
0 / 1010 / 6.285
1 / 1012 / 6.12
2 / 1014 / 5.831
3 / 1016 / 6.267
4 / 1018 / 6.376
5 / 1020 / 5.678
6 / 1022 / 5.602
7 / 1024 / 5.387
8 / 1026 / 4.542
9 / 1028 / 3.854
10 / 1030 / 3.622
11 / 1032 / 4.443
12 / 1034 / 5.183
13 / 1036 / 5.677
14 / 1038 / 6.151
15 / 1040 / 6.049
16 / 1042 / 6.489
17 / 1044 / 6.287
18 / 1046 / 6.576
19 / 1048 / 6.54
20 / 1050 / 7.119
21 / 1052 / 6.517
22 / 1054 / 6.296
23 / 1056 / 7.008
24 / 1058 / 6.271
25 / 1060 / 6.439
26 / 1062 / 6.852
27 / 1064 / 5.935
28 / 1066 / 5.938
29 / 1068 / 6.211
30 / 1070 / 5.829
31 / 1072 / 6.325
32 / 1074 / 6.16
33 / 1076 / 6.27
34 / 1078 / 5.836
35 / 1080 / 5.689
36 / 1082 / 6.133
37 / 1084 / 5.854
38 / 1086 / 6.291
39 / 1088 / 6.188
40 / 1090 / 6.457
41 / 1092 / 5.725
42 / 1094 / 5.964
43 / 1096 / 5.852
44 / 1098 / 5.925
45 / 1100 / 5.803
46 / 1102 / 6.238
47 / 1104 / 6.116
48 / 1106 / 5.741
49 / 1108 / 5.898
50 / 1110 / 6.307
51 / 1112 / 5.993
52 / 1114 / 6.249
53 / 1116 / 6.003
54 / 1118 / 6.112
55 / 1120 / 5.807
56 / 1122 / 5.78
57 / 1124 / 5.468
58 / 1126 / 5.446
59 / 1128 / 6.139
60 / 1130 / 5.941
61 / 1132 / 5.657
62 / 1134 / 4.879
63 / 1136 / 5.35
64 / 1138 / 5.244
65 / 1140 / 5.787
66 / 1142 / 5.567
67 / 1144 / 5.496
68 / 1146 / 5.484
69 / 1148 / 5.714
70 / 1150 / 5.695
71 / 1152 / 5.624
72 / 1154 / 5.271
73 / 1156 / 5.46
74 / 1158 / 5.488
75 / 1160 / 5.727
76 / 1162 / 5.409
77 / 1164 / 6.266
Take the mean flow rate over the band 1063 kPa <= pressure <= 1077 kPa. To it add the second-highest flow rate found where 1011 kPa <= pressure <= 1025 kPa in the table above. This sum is 12.4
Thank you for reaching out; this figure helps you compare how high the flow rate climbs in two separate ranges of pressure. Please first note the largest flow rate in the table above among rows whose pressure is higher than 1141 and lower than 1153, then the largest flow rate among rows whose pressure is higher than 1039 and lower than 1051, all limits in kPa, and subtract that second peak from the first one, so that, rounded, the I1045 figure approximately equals -1.4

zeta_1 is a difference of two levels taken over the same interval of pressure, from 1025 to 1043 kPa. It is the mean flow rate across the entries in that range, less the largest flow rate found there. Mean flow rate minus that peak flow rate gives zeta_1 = -1.4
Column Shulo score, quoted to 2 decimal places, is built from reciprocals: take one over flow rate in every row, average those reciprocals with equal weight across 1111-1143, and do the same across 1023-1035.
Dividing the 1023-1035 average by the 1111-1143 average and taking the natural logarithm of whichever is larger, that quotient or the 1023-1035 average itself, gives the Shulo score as 0.25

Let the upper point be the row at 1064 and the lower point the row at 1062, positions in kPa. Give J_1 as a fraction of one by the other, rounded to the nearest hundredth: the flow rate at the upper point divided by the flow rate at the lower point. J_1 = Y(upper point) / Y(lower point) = 0.87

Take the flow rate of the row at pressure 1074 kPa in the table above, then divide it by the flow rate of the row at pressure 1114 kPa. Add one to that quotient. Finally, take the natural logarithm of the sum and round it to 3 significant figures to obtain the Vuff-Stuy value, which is 0.686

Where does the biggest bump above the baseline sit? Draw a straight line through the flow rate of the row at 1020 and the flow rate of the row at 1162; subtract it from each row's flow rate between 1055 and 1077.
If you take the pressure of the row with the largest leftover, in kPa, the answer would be 1056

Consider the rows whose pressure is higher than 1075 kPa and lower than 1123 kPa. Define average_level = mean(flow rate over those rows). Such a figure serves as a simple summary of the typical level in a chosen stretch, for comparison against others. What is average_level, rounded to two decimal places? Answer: 6.01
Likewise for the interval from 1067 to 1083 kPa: 6.06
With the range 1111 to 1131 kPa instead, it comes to 5.89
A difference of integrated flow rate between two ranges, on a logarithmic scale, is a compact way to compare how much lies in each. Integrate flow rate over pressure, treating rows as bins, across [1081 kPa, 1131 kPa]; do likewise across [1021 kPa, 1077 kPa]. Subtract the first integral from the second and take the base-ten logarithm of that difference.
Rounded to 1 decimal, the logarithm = 1.5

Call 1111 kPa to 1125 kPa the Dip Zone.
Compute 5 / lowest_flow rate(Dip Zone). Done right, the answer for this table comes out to 0.91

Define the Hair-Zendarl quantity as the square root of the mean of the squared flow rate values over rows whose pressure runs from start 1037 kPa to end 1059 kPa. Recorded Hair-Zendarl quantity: 6.5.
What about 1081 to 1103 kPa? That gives 6.0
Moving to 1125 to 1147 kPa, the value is 5.6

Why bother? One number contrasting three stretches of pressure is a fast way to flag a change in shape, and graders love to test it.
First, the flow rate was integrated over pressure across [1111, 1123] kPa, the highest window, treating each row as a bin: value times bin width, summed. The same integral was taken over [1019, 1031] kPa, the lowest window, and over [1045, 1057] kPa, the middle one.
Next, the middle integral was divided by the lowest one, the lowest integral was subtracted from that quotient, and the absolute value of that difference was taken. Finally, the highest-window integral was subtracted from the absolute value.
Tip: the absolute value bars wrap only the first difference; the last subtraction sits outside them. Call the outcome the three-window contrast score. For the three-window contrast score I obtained -16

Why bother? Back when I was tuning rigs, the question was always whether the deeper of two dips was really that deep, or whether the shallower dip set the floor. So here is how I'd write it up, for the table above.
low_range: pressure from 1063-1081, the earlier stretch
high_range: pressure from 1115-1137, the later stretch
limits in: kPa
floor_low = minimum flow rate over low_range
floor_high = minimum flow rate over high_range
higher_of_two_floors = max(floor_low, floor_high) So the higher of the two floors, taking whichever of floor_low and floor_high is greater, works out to 5.69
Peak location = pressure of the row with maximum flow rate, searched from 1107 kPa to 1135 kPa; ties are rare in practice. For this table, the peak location 1110 kPa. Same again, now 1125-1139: 1128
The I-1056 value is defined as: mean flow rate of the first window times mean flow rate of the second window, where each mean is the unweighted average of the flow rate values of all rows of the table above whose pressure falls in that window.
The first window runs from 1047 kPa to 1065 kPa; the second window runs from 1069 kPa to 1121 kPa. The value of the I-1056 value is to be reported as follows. 39.5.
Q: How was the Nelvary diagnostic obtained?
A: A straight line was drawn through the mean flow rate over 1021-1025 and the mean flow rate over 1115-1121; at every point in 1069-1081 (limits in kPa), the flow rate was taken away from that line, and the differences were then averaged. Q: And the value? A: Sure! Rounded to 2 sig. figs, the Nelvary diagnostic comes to -0.26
